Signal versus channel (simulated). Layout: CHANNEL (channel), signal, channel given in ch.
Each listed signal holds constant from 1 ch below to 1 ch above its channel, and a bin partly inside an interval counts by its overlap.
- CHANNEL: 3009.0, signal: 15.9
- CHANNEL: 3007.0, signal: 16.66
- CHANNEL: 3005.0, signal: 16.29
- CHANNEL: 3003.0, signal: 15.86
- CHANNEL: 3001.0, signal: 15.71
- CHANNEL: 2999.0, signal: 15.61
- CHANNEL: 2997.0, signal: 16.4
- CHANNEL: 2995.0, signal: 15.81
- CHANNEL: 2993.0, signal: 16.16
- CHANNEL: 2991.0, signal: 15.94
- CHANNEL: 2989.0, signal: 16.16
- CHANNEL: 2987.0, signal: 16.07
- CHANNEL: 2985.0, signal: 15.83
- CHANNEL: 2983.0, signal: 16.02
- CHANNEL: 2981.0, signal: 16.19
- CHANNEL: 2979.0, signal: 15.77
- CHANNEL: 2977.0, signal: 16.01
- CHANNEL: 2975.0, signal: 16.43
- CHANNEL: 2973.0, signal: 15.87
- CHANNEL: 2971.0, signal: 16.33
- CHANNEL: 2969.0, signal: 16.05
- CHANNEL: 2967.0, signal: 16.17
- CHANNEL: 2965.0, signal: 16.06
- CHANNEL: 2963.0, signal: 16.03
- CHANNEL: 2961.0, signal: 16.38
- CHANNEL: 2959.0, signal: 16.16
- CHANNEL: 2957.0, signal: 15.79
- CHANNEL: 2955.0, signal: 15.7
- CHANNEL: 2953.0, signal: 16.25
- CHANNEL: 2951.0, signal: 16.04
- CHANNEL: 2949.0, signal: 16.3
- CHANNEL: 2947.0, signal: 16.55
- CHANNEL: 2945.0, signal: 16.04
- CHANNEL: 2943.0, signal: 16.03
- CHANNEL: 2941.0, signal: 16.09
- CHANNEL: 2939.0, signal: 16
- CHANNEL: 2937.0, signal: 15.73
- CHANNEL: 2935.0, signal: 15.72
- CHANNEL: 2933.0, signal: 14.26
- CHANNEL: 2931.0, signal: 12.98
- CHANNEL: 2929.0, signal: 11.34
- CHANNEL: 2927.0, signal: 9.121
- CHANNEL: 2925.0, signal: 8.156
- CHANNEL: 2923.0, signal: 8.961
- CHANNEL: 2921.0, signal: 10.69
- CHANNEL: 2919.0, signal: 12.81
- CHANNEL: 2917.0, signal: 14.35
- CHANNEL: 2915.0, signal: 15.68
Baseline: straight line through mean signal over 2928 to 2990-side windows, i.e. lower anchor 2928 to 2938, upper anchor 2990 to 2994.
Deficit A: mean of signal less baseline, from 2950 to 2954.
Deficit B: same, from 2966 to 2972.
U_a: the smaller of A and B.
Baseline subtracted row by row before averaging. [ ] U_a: 0.9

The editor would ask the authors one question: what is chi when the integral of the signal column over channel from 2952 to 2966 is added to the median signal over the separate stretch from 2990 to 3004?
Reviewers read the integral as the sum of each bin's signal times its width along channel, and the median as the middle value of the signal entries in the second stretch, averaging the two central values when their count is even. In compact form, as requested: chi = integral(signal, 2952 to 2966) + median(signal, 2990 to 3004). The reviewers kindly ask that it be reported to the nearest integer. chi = 241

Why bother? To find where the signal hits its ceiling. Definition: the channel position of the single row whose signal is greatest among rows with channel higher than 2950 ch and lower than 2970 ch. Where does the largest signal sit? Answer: 2961.0 ch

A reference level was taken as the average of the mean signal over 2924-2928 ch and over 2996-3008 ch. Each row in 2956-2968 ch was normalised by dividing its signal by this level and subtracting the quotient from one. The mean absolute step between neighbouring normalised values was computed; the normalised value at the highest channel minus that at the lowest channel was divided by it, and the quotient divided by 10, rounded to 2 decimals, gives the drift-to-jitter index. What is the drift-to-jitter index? -0.18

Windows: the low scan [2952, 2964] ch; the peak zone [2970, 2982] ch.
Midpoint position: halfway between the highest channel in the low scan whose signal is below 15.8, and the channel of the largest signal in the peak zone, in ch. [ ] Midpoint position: 2966 ch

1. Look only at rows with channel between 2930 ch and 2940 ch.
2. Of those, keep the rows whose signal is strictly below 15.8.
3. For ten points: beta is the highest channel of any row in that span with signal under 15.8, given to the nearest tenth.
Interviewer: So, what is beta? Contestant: 2937.0 ch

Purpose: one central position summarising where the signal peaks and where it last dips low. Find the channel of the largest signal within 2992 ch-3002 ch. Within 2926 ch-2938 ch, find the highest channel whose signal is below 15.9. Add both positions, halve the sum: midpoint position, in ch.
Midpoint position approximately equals 2967 ch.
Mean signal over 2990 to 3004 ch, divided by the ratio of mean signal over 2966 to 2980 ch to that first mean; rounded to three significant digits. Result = 15.8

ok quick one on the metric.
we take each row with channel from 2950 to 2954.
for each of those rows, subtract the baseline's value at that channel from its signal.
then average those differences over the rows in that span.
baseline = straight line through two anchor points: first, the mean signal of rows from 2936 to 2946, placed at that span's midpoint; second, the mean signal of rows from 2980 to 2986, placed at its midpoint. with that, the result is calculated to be 0.16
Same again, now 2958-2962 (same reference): 0.28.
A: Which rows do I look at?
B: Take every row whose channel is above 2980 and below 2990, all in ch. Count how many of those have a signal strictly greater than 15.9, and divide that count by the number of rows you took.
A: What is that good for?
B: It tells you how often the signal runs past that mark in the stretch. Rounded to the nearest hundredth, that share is 0.80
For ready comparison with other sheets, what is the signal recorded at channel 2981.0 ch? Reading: 16.19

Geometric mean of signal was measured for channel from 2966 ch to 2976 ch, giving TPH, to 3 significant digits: 16.2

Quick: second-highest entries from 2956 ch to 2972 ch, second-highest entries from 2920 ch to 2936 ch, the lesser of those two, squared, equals 203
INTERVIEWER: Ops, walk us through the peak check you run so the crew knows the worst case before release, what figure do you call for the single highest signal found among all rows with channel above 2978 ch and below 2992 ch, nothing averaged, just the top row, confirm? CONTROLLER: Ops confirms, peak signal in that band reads 16.19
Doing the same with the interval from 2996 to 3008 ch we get 16.66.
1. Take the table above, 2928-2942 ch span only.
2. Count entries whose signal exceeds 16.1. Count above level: 0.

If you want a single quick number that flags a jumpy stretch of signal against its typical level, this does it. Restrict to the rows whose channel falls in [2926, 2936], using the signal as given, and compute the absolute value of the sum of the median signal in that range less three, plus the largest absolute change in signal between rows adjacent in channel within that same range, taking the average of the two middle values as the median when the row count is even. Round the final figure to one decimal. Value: 12.2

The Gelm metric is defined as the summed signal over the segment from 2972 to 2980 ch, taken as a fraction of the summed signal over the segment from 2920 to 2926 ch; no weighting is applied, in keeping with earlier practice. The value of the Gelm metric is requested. 2.3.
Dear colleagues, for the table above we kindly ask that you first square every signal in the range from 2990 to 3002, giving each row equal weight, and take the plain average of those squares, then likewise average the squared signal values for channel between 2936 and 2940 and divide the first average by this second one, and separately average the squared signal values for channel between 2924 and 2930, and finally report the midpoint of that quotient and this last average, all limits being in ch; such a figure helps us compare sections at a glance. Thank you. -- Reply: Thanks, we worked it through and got 47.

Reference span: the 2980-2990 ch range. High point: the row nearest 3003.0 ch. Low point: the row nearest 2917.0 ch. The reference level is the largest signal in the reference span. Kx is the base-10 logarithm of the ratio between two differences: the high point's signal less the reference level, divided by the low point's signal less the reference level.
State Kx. -0.7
